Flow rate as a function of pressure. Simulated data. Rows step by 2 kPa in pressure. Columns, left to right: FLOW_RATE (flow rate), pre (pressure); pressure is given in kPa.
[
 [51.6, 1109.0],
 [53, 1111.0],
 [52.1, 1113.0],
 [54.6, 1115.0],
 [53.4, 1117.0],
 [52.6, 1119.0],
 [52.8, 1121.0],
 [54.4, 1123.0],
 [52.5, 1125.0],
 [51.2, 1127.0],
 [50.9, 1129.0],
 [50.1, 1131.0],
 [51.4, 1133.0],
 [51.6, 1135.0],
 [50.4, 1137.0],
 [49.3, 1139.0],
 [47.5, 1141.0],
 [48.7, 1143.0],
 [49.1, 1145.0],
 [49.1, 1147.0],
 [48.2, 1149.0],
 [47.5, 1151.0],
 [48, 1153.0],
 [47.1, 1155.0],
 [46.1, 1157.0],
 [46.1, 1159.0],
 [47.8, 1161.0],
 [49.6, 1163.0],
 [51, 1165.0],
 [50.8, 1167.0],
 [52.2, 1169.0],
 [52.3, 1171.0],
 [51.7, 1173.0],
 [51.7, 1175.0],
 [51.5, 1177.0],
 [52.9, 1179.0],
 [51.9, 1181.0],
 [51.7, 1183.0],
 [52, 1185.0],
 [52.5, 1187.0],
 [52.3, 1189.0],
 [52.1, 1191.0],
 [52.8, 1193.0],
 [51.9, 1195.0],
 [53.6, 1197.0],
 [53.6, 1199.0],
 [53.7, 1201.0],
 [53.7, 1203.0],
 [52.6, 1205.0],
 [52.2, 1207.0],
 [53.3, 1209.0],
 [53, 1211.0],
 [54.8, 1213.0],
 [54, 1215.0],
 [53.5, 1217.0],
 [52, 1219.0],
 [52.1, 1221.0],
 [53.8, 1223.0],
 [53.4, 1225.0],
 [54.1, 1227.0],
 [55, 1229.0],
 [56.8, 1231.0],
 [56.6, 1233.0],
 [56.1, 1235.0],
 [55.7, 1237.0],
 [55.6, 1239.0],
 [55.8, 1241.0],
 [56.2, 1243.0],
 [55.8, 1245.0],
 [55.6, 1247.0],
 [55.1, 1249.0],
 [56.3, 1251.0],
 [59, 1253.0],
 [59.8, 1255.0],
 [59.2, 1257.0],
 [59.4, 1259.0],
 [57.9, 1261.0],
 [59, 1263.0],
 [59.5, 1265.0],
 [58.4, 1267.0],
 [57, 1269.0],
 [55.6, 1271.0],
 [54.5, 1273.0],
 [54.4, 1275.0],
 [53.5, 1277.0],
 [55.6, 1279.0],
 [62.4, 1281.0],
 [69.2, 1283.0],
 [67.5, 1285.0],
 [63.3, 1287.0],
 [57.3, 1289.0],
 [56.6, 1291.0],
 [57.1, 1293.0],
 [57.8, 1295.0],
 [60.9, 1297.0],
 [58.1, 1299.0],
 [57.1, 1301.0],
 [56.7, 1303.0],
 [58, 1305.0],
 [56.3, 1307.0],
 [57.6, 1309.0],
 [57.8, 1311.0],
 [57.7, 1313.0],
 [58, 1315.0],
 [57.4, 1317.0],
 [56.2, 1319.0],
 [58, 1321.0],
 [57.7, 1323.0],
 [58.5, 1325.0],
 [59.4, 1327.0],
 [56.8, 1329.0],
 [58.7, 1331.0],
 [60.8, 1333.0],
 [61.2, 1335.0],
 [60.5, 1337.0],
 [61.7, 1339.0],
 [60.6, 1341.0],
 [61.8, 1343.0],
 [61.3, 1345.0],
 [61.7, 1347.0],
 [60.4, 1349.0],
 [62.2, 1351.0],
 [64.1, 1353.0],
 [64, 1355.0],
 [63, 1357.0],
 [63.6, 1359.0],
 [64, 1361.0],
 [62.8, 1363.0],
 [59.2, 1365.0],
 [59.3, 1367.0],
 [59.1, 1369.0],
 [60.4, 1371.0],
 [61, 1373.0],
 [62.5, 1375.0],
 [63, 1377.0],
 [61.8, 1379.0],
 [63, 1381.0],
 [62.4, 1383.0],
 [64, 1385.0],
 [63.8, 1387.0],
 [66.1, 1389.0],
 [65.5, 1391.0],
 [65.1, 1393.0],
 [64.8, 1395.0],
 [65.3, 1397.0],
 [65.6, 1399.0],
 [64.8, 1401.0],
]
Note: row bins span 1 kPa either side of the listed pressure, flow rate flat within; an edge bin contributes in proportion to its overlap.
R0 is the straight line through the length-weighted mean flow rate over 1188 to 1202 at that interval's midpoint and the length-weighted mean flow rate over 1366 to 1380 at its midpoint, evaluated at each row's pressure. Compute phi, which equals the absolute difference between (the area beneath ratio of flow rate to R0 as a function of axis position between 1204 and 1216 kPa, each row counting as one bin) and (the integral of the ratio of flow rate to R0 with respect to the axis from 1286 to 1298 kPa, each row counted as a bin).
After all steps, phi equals 0.4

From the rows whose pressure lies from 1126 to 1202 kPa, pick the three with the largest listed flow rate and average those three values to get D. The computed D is 54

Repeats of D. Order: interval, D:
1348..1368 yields 64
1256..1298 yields 67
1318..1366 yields 64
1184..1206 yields 54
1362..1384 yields 63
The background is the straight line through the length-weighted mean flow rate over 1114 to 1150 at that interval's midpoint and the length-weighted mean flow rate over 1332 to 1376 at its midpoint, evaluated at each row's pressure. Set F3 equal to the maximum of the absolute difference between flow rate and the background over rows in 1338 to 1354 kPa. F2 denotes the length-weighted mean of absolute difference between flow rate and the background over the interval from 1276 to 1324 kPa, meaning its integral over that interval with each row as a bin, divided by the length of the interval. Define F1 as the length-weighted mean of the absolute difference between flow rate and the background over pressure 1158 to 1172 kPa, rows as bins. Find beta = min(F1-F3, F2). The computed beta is 0.0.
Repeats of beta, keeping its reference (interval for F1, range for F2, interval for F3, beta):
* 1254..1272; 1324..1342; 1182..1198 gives -0.4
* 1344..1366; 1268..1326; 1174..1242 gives -1.7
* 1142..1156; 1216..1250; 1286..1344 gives -1.3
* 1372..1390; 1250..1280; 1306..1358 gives -2.8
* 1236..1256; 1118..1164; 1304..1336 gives -2.7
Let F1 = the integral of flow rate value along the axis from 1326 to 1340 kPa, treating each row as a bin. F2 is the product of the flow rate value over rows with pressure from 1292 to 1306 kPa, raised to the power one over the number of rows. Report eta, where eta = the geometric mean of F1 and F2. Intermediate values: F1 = 838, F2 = 57.9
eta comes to 220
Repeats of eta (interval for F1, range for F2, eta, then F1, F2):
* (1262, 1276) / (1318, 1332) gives 215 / 797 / 57.9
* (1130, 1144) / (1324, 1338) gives 204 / 698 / 59.4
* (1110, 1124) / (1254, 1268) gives 210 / 746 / 59.0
